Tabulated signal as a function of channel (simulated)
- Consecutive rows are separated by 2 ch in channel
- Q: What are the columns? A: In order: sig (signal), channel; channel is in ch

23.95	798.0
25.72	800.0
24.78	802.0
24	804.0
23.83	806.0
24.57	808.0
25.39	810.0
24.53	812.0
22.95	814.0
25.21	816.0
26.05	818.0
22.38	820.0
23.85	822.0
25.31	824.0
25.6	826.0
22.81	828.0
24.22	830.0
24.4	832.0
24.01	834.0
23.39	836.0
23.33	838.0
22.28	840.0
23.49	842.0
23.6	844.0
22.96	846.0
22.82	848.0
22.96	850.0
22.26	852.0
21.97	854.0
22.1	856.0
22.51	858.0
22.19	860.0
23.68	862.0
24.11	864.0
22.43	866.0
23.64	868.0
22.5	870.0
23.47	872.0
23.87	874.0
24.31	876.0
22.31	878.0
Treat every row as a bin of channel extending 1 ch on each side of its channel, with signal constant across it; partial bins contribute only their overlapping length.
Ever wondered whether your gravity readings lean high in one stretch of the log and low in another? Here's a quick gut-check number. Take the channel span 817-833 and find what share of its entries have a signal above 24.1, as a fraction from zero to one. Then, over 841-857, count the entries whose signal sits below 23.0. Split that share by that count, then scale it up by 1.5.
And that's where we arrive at 0.16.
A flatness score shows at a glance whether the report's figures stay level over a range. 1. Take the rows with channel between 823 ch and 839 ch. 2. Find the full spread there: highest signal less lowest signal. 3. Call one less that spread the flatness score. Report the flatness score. -1.8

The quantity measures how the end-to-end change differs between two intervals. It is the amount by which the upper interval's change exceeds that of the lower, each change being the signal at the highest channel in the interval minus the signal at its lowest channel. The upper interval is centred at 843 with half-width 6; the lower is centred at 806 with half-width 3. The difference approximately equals -1.1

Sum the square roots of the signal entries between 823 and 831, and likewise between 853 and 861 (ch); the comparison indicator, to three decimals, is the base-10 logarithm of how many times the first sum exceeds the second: 0.021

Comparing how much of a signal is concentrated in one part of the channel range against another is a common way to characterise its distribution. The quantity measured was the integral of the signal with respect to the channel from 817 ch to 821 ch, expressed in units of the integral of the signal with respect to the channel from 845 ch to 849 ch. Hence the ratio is 1.06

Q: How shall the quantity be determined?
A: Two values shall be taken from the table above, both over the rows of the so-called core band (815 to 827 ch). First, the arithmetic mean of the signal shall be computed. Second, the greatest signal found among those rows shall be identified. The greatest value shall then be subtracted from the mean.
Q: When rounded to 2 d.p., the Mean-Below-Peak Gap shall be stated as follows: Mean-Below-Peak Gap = -1.32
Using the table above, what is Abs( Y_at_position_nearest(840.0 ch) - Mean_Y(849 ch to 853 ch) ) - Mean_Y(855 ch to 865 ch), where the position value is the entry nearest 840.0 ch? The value -22.6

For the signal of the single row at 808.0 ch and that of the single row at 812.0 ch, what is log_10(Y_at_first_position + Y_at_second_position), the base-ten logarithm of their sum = 1.691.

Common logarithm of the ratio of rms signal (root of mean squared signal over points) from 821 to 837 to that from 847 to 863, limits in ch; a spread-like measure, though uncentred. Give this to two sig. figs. 0.031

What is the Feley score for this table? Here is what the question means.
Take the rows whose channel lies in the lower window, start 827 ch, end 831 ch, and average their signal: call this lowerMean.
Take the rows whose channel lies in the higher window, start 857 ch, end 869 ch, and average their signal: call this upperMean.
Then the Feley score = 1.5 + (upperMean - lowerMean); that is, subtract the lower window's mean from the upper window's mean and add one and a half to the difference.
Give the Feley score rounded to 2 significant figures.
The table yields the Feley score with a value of 1.1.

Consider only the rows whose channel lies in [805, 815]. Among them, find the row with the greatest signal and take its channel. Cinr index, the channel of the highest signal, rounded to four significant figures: 810.0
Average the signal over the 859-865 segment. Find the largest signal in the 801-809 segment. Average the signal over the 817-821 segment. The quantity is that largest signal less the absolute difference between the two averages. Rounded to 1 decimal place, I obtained 23.9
